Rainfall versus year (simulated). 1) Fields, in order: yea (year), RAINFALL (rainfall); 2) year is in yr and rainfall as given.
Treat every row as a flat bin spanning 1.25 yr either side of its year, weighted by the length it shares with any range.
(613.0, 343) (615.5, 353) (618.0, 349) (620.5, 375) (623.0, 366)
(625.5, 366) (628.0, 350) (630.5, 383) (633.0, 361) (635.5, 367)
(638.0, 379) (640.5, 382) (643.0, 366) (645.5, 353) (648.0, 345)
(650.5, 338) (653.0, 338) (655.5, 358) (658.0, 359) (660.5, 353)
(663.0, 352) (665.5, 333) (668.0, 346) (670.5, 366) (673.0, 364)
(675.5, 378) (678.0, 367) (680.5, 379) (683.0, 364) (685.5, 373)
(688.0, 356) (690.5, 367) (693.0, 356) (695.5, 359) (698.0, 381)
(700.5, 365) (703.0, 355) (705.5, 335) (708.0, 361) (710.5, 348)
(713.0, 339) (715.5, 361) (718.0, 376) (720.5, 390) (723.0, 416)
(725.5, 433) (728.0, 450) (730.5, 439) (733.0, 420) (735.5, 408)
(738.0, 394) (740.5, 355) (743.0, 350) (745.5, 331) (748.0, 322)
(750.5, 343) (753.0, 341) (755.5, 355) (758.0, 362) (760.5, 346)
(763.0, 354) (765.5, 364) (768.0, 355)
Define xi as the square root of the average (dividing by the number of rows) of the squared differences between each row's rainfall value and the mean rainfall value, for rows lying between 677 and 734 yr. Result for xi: 31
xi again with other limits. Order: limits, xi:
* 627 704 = 13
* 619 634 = 10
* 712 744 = 35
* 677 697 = 8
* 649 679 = 13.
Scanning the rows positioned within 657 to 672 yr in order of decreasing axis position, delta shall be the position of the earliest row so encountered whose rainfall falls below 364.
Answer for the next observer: 668.0 yr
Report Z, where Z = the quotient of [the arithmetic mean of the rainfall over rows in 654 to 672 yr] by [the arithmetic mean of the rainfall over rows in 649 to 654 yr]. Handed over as 1.04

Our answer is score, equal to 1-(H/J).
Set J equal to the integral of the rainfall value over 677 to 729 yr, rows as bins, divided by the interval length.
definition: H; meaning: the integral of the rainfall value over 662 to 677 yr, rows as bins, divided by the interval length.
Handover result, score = 0.04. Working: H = 357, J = 373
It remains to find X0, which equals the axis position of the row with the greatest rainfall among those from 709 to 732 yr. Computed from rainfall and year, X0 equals 728.0 yr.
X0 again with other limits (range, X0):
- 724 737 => 728.0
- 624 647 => 630.5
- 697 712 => 698.0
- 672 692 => 680.5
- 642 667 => 643.0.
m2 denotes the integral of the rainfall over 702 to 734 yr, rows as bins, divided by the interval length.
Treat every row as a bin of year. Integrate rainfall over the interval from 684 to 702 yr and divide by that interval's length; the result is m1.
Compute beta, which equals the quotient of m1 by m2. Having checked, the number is 0.95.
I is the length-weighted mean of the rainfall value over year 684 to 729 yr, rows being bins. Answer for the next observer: 373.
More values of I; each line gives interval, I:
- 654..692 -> 361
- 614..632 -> 363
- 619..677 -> 360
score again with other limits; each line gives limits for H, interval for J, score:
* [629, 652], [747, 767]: -0.04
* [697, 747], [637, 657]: -0.06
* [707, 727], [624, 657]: -0.05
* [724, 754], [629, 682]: -0.06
